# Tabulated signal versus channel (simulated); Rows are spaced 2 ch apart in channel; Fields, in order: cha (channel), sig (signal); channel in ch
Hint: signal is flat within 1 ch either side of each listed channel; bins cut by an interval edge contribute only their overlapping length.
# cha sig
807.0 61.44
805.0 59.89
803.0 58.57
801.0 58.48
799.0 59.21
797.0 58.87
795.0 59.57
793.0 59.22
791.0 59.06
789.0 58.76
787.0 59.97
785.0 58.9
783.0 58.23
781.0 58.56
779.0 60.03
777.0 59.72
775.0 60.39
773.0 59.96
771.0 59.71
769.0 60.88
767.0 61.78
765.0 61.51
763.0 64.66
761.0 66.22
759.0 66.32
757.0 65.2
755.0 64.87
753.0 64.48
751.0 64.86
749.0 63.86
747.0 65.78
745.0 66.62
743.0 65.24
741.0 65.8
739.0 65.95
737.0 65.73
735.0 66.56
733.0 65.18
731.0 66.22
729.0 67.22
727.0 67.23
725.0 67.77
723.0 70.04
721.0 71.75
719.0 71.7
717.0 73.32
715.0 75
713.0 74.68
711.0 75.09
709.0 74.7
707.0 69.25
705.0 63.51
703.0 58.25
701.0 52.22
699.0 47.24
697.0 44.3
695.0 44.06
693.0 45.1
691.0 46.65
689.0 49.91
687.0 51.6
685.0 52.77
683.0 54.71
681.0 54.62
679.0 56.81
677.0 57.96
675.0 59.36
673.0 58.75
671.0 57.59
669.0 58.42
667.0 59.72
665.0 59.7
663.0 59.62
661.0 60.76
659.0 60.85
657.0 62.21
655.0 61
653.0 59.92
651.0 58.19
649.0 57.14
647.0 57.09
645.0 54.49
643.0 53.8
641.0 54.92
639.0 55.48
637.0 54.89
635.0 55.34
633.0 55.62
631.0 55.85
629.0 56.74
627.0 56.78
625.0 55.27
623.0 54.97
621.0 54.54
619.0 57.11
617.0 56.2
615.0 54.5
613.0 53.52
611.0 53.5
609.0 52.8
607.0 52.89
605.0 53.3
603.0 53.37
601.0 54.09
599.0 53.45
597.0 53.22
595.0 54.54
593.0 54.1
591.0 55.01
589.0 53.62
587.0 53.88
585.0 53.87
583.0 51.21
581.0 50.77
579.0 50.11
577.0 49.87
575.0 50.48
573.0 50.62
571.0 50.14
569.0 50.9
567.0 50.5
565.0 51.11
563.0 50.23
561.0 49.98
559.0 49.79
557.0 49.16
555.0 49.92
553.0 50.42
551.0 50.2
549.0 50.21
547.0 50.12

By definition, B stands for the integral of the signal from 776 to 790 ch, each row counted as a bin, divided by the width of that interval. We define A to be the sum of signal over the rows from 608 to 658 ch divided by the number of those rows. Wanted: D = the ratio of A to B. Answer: 0.95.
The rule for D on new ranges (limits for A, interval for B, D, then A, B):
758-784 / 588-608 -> 1.14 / 61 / 54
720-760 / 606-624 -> 1.22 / 66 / 54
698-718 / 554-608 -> 1.28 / 66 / 52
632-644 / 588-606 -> 1.02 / 55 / 54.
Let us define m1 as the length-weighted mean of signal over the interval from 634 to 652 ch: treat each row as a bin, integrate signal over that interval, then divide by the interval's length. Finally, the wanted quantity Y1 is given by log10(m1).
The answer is 1.75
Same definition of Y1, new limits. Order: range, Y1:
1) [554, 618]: 1.72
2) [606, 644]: 1.74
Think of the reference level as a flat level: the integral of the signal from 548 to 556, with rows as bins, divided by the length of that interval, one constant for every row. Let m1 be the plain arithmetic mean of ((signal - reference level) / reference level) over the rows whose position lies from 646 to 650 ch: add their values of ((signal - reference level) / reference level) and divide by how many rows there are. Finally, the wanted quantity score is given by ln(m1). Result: -1.98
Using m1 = 0.14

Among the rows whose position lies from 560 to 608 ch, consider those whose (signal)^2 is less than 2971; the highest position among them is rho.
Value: 607.0 ch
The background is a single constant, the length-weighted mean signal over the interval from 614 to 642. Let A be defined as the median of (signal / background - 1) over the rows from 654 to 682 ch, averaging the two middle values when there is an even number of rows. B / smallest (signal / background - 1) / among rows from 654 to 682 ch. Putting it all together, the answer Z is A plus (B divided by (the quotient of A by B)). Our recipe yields 0.1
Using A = 0.07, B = -0.017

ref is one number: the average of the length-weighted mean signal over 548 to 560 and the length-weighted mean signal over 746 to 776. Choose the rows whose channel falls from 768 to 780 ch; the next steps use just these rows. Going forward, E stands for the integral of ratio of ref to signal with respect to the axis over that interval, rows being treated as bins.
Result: 11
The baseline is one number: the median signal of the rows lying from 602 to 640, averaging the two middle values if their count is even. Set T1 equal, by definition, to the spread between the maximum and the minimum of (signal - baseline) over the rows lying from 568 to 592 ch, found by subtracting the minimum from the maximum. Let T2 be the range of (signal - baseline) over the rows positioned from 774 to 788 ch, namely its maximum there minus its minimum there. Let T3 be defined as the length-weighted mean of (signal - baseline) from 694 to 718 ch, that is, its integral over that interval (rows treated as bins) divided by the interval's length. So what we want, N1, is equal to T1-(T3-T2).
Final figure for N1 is -0.4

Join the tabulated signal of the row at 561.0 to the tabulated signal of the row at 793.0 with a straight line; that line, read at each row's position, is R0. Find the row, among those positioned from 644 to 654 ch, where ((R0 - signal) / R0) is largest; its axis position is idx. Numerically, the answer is 645.0 ch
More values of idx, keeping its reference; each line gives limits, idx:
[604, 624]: 609.0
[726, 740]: 733.0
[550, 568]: 557.0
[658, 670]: 669.0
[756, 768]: 765.0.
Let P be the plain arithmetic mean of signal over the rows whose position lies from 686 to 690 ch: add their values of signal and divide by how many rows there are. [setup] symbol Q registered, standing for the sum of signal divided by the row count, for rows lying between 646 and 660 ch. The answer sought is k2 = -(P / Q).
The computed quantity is -0.85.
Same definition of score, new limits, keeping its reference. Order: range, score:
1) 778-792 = -1.73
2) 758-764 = -1.17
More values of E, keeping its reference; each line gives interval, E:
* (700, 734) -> 28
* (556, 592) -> 40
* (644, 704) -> 62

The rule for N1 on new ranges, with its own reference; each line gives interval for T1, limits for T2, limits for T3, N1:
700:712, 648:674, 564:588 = 31.8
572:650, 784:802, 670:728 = 3.5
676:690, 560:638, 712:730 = -0.7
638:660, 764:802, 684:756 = 4.0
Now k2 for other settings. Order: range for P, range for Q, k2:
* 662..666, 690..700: -1.31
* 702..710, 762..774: -1.08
